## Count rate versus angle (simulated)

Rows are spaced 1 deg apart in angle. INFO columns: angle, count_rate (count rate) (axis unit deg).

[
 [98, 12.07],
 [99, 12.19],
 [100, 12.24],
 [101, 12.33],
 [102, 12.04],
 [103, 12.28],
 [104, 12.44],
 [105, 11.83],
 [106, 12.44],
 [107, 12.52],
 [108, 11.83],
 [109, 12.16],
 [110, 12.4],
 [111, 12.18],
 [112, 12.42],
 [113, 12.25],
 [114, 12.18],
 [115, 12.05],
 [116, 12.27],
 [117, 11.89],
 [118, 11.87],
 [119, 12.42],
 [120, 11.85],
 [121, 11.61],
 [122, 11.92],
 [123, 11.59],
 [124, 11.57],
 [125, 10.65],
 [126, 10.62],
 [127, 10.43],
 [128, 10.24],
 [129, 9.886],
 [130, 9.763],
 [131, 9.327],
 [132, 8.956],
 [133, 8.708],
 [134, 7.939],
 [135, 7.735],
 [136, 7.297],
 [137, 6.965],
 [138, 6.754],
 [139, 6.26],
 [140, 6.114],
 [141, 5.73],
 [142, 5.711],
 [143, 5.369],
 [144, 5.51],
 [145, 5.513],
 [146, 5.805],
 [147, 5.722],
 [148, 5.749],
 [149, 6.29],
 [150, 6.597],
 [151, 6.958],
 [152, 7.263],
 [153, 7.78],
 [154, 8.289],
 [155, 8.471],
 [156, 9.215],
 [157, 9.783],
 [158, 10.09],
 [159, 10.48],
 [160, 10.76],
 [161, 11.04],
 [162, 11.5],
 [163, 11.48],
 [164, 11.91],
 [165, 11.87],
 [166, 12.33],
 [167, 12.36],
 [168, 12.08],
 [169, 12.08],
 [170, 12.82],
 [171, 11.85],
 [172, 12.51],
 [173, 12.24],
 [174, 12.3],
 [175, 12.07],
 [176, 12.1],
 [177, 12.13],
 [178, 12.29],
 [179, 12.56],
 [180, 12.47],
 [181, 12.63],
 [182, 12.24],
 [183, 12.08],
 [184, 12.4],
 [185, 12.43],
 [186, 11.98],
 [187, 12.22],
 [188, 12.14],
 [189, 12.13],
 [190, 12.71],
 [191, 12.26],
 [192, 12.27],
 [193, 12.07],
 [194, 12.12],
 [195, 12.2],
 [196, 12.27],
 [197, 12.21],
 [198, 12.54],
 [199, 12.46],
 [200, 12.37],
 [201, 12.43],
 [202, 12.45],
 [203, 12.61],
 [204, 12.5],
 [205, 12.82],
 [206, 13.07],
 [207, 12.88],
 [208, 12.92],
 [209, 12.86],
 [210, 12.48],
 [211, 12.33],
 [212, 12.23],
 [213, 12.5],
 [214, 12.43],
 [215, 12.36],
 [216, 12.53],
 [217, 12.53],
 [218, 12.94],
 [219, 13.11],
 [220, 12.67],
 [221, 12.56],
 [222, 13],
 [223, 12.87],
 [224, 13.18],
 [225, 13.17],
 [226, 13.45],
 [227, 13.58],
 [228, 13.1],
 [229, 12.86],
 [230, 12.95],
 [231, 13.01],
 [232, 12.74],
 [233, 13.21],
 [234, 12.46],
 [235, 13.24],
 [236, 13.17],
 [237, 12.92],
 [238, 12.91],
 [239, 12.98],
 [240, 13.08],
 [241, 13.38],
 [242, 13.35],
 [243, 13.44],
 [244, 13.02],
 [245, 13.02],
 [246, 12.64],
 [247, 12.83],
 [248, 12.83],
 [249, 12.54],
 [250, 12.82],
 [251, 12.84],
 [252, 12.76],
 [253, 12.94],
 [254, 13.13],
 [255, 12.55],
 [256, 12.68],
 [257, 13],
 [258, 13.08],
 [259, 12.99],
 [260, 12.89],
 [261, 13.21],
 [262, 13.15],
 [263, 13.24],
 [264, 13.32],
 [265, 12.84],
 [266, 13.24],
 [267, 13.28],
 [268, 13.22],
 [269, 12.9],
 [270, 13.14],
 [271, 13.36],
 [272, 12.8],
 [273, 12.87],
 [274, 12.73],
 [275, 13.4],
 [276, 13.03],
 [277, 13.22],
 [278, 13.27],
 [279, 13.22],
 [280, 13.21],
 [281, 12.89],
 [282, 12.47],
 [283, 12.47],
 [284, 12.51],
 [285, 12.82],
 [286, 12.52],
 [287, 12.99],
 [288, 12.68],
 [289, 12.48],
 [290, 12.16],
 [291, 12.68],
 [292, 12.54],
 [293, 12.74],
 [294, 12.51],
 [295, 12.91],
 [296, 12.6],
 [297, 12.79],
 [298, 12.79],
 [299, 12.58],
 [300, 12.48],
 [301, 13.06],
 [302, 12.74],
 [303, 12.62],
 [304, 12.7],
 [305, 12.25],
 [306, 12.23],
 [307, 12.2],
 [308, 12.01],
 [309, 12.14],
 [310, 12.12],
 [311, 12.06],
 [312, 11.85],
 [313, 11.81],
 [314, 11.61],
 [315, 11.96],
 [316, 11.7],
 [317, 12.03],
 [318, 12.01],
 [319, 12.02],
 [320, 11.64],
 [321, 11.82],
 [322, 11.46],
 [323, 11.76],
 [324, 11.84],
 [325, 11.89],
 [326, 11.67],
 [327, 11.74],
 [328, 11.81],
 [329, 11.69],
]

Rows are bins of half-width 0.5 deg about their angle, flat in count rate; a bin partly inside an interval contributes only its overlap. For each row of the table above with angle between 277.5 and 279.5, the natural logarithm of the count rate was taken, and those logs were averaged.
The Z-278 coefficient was 2.58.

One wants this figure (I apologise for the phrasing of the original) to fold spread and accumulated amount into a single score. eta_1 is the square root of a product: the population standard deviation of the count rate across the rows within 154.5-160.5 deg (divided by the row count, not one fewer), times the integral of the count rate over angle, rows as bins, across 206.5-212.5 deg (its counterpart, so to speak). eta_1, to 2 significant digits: 7.6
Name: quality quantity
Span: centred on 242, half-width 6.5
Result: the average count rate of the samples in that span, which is 13.0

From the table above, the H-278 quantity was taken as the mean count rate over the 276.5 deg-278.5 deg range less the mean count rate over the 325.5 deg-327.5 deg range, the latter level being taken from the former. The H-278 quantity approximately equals 1.5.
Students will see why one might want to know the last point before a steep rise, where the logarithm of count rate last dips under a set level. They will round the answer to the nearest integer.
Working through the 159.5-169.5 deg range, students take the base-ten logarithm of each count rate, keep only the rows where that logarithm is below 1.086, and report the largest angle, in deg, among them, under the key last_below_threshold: 169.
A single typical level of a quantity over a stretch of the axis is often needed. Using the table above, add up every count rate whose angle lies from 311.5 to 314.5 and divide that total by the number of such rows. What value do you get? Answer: 11.8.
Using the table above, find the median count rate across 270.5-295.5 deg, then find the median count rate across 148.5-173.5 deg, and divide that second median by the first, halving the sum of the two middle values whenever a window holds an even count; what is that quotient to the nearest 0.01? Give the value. 0.86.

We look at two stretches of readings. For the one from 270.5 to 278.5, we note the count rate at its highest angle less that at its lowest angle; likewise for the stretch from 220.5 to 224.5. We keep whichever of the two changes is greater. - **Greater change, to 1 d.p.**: 0.6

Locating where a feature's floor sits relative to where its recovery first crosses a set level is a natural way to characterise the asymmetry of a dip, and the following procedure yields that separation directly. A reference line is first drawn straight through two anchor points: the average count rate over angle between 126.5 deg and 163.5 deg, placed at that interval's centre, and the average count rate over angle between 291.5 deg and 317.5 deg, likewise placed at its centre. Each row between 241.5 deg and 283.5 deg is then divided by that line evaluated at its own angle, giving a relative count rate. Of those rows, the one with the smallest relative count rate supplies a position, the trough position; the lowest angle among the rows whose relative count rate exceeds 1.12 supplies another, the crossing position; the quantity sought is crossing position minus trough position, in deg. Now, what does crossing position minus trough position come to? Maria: -41 deg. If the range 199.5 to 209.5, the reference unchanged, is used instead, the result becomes -4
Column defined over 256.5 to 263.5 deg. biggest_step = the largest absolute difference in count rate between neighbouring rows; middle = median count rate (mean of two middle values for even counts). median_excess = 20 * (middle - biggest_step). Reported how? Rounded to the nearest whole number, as 255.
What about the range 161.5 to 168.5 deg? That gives 229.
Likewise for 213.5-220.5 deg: 242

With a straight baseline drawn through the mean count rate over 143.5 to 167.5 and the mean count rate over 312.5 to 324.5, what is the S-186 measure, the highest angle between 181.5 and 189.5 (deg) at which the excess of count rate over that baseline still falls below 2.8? 189 deg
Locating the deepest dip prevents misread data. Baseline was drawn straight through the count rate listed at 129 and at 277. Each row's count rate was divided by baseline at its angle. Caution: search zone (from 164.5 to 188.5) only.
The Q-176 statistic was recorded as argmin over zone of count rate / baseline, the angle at 186 deg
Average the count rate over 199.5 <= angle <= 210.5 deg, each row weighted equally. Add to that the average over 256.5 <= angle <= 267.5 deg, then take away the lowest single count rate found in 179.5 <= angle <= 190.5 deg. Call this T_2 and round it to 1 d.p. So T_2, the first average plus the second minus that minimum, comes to 13.8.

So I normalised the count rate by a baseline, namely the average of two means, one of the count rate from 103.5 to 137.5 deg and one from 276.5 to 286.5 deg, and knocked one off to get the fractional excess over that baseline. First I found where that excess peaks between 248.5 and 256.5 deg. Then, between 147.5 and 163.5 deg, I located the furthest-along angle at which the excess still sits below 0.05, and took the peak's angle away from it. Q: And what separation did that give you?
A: -91 deg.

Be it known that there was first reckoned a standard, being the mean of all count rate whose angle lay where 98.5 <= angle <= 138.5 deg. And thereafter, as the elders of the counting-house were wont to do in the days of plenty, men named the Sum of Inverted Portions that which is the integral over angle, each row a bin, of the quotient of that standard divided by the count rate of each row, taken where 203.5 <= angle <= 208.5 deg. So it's 4.29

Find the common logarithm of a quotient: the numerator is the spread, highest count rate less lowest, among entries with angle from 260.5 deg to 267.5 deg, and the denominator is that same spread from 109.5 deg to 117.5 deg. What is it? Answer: -0.04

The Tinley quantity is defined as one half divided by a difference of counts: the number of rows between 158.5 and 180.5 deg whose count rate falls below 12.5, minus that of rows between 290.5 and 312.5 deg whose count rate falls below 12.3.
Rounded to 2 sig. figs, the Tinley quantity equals 0.045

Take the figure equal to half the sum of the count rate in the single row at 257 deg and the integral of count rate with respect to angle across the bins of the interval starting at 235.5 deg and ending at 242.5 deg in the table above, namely 52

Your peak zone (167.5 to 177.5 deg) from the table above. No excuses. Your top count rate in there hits 12.82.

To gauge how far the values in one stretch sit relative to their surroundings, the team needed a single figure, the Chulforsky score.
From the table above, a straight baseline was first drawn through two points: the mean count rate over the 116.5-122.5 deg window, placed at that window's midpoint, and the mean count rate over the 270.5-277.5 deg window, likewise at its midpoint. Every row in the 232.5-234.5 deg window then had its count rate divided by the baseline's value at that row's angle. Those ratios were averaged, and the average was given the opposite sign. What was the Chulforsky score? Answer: -1.01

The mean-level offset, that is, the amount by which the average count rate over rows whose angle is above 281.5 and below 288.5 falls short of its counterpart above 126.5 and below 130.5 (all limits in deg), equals -2.6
